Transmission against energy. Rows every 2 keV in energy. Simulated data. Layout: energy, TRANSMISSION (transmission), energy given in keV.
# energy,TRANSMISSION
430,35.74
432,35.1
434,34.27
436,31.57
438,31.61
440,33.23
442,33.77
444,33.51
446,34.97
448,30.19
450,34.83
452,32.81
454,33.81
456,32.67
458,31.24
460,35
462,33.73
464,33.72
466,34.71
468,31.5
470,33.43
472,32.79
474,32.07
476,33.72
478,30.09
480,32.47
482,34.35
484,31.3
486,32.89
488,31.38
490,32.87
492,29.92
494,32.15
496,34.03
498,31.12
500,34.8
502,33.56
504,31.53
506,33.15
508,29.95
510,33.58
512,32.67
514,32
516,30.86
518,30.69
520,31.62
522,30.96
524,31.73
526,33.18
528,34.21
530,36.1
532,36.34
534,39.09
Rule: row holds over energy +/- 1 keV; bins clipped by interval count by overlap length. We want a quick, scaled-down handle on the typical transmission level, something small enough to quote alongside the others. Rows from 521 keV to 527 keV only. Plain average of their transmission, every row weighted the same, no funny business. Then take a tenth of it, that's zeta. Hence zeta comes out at 3.20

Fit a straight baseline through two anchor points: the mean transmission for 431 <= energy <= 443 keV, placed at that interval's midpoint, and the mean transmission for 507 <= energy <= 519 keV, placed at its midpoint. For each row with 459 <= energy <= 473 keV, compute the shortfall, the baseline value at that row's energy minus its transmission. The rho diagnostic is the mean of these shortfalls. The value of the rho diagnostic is -0.9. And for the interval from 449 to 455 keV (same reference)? -0.9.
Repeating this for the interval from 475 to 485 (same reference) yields -0.1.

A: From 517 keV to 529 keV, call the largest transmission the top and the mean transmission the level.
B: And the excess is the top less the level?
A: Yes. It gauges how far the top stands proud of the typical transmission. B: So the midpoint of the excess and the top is 18.2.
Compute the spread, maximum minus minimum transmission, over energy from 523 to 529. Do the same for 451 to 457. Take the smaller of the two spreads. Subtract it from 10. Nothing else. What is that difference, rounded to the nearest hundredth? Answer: 8.86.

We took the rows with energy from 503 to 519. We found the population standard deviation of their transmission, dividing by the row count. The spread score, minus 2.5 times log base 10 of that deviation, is -0.19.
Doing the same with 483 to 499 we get -0.20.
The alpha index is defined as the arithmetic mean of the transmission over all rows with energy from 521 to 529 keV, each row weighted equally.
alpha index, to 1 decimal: 32.5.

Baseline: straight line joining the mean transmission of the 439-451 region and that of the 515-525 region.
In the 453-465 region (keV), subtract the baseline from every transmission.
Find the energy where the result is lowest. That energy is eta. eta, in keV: 458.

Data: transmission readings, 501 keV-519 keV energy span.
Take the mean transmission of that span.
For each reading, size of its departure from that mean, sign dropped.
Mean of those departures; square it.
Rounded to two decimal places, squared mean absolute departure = 1.22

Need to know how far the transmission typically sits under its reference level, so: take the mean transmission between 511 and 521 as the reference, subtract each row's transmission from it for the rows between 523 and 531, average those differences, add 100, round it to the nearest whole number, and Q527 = 98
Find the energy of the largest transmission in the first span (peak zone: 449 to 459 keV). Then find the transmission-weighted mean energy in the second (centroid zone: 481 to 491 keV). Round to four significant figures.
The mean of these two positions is 468.0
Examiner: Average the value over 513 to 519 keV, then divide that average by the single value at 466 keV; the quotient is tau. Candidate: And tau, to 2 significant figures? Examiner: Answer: 0.90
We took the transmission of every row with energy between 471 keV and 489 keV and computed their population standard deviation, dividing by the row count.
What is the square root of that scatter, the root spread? 1.11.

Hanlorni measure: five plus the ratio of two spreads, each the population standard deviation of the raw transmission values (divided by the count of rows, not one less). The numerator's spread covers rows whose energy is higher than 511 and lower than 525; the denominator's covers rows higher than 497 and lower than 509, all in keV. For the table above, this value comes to 5.4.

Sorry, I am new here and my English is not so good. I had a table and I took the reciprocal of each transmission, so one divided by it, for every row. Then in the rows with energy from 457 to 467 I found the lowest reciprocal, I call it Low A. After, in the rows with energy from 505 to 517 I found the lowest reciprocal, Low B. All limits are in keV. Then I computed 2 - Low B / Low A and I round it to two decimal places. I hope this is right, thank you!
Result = 0.96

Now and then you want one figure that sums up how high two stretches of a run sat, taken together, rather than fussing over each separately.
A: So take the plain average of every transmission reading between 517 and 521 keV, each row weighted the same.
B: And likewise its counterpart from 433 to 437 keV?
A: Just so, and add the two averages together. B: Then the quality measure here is 64.1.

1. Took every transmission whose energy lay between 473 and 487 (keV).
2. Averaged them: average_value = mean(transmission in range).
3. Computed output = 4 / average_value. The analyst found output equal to 0.123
